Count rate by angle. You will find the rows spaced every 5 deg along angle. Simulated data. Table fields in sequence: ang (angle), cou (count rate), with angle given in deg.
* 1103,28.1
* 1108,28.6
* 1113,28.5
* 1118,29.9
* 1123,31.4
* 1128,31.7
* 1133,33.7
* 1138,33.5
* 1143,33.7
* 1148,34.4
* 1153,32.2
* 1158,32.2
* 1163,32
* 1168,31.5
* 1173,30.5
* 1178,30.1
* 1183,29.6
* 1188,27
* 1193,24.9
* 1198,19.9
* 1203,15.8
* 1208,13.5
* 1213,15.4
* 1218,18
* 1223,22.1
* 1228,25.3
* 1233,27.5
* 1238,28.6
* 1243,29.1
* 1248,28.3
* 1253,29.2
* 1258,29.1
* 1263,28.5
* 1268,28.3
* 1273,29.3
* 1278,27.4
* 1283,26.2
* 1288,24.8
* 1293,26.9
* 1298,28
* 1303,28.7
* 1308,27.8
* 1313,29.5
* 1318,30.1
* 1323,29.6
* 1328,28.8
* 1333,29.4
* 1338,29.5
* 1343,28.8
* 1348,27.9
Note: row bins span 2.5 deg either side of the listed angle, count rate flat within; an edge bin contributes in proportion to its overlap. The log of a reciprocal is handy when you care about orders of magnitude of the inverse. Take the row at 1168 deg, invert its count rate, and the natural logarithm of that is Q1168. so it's -3.45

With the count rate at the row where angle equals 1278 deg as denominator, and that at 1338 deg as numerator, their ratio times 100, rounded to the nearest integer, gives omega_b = 108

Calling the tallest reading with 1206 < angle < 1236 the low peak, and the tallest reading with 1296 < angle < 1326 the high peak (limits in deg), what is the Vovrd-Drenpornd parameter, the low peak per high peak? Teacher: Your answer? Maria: 0.91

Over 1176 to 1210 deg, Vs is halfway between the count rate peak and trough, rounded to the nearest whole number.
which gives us 22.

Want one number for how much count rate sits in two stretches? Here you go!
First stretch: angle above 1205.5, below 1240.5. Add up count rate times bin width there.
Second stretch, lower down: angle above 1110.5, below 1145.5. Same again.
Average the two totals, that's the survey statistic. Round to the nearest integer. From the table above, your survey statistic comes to 932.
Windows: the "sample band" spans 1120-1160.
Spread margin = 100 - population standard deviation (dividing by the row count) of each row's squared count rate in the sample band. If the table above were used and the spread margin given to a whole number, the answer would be 32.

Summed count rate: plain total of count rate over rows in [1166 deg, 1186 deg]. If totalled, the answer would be 122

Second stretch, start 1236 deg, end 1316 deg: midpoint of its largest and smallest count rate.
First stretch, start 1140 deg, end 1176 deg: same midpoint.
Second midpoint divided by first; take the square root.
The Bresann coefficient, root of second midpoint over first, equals 0.91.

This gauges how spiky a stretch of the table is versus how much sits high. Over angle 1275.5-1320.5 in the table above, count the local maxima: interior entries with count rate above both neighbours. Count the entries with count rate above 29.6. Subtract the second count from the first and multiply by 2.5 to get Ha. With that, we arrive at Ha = 0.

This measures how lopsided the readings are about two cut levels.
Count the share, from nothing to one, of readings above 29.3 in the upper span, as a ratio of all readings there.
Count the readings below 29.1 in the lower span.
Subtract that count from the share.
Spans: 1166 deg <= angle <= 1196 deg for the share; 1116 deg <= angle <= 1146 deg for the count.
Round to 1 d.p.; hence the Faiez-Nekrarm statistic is 0.7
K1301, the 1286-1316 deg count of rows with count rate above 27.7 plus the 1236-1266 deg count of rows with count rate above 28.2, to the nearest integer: 10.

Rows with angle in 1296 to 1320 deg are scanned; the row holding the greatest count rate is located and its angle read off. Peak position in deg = 1318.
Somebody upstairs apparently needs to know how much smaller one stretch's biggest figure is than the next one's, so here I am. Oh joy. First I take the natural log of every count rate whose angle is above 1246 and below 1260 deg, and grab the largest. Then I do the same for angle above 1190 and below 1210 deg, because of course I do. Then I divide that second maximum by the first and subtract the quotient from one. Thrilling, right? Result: 0.047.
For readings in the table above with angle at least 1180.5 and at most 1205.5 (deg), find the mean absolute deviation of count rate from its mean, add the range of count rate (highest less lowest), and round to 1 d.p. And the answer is 18.3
